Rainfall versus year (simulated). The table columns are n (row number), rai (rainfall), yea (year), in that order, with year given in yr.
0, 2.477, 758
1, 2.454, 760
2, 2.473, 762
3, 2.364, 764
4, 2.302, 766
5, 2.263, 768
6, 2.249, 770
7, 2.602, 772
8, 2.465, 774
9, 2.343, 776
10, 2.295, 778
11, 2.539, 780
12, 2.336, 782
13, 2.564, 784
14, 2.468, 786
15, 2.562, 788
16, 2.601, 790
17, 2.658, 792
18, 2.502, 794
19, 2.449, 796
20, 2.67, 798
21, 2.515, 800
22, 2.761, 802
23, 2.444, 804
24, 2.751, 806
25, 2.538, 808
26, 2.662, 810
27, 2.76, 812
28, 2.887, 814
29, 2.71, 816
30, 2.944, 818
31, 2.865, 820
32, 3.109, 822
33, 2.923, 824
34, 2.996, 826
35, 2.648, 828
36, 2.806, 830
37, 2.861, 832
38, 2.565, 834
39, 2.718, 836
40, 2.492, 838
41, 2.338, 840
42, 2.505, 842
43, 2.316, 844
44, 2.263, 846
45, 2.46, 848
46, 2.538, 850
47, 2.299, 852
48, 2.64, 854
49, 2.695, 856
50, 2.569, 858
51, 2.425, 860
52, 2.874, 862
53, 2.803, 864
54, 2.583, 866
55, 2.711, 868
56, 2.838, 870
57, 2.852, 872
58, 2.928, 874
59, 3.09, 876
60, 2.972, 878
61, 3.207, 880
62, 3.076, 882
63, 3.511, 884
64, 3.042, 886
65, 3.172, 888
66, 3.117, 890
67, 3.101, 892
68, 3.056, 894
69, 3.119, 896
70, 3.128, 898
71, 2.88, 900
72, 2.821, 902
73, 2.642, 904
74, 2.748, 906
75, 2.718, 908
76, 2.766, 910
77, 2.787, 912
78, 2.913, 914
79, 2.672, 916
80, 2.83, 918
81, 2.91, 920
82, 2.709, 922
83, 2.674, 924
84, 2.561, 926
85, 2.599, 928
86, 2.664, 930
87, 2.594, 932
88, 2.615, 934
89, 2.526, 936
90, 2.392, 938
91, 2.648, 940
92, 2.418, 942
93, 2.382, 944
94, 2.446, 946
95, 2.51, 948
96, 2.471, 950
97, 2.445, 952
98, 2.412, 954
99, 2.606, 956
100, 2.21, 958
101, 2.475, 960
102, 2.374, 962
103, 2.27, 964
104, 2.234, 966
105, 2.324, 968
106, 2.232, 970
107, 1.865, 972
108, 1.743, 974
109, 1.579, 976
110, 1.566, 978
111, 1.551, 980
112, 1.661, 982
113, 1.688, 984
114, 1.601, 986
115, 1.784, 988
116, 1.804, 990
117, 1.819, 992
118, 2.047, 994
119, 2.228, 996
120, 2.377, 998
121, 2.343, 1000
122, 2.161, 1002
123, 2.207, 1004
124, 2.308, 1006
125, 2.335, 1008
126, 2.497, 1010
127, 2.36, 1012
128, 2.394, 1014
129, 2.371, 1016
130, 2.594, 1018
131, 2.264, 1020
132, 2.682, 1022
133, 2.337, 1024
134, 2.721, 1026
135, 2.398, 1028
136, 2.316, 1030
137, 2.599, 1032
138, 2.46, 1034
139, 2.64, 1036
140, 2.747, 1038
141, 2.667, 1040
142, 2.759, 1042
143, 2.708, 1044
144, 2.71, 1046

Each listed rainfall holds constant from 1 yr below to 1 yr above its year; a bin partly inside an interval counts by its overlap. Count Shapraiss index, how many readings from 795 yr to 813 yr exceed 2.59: 5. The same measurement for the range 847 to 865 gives 4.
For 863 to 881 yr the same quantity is 8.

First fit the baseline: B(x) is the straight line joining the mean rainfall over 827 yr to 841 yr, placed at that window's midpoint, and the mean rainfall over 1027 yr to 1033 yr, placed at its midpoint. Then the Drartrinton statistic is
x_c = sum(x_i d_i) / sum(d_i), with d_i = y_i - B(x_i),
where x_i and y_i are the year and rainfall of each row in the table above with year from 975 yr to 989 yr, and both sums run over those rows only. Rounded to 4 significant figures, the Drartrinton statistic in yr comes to 981.7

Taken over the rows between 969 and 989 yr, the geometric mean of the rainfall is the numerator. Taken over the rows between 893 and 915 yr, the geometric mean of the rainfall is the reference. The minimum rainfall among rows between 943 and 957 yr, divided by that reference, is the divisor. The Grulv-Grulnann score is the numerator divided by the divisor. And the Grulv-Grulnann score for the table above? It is 2.07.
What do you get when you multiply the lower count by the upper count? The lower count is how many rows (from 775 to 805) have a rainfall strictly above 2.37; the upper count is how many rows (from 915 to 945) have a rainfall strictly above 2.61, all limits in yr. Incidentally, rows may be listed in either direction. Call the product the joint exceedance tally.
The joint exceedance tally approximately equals 96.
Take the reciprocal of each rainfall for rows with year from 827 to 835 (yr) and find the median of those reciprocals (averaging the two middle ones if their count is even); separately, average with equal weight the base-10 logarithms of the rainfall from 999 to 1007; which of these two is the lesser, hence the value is 0.353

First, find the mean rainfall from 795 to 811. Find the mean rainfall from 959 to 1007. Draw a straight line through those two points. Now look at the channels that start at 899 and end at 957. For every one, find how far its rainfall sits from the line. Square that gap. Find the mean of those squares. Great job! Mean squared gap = 0.21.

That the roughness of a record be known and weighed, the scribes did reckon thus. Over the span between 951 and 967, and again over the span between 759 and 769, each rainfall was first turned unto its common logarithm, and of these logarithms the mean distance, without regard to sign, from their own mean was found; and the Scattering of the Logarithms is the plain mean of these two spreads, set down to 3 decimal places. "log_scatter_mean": 0.016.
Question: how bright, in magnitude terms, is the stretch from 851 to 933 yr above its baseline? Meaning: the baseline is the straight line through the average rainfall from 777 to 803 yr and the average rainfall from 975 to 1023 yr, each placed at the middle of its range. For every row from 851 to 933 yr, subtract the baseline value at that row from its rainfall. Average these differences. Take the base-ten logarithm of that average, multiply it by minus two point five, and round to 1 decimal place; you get 0.7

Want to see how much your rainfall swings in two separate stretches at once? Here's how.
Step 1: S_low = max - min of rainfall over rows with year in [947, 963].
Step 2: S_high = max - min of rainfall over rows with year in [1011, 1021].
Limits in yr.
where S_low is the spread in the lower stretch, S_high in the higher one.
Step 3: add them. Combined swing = 0.73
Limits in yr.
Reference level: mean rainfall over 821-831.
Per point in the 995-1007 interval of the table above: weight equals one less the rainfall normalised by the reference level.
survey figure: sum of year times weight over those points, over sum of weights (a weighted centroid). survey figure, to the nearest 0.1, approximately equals 1001.1 yr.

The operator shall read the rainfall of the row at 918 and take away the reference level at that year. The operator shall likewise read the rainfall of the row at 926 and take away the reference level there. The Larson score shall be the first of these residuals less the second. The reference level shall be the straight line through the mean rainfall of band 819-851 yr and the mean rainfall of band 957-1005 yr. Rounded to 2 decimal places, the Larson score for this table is 0.23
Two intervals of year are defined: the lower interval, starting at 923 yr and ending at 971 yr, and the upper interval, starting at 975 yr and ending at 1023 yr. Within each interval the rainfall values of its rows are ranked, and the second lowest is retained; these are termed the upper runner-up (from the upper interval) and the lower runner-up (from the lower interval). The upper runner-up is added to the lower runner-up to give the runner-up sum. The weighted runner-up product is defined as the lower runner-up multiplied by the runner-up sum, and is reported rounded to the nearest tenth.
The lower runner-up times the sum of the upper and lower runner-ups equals 8.5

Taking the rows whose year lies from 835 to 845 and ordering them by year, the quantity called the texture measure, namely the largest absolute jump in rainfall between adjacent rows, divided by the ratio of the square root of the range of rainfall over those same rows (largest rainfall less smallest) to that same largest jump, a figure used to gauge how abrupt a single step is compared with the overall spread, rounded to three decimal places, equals 0.081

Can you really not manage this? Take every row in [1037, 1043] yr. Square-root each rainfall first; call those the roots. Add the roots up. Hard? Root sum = 5.0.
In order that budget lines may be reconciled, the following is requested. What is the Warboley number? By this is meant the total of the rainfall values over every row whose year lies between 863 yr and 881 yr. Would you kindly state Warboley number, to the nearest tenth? 26.0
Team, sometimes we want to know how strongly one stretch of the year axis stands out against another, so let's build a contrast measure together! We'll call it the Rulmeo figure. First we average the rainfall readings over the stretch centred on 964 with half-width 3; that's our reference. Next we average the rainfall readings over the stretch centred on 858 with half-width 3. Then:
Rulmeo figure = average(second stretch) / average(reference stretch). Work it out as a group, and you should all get 1.12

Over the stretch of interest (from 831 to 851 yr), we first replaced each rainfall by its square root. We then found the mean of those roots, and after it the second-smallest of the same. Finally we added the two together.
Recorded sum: 3.10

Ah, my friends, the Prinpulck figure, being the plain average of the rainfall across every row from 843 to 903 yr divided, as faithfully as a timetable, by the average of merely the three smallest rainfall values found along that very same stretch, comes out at 1.24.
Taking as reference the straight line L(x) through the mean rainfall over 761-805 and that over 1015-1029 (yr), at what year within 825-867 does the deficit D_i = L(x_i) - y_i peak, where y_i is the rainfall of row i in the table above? 846 yr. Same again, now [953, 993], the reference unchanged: 980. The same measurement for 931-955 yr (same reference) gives 944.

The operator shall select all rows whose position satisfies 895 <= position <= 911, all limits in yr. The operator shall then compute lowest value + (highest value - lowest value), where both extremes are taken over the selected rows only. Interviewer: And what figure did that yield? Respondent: 3.13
